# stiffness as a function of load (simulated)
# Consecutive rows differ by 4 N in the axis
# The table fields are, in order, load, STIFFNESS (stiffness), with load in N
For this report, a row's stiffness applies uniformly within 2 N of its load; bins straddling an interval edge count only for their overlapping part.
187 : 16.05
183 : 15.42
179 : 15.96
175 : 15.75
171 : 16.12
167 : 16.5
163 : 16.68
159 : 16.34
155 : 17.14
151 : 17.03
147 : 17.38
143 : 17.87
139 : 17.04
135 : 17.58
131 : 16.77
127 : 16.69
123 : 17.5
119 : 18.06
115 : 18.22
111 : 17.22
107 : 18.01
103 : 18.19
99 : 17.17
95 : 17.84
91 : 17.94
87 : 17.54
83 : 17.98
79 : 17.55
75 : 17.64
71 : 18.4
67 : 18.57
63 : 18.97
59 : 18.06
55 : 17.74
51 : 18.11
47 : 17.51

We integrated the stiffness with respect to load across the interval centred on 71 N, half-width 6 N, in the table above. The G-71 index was 218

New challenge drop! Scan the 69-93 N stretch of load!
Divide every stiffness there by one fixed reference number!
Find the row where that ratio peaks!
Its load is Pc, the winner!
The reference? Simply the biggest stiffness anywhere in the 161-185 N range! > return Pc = 71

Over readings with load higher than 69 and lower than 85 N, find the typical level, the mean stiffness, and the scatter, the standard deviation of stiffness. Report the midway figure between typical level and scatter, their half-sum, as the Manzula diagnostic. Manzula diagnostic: 9.1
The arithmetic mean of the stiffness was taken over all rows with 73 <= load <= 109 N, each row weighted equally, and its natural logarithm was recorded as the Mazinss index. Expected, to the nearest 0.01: 2.88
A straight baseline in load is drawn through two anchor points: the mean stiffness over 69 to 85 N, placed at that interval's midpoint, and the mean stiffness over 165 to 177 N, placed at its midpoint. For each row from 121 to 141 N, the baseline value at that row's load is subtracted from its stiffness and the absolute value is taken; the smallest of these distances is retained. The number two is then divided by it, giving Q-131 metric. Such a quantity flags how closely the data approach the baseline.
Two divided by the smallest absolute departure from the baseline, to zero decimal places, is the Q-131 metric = 19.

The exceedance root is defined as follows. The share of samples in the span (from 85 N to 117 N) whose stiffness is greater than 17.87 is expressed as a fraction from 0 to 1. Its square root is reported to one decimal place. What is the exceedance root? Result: 0.7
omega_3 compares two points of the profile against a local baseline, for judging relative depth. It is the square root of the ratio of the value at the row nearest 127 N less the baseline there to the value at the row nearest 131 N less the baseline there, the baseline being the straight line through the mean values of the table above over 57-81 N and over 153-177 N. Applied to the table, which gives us 1.2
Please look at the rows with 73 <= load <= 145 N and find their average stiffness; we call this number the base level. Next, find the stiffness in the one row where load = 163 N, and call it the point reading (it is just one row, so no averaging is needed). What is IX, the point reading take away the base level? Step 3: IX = -0.9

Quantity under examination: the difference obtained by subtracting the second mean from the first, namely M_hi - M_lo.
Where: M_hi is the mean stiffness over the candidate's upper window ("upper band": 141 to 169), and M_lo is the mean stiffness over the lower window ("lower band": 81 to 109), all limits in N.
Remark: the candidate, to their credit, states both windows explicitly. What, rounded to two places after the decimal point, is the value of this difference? -0.82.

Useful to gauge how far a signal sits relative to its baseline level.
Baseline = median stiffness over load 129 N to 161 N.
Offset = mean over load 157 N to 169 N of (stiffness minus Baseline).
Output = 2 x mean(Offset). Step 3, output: -1.2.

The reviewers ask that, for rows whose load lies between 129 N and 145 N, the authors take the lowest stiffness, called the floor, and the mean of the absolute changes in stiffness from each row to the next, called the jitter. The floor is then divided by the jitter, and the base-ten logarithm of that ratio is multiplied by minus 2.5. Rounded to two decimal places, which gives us -3.41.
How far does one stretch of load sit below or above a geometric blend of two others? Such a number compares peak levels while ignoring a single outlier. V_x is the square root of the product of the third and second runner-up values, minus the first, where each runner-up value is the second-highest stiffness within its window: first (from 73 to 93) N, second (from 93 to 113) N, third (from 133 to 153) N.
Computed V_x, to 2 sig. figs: -0.15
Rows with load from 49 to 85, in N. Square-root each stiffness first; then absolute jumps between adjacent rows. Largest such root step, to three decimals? 0.106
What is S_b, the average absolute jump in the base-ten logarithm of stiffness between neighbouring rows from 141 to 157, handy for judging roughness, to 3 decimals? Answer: 0.008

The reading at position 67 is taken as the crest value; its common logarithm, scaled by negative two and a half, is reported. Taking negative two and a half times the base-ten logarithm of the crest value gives -3.17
